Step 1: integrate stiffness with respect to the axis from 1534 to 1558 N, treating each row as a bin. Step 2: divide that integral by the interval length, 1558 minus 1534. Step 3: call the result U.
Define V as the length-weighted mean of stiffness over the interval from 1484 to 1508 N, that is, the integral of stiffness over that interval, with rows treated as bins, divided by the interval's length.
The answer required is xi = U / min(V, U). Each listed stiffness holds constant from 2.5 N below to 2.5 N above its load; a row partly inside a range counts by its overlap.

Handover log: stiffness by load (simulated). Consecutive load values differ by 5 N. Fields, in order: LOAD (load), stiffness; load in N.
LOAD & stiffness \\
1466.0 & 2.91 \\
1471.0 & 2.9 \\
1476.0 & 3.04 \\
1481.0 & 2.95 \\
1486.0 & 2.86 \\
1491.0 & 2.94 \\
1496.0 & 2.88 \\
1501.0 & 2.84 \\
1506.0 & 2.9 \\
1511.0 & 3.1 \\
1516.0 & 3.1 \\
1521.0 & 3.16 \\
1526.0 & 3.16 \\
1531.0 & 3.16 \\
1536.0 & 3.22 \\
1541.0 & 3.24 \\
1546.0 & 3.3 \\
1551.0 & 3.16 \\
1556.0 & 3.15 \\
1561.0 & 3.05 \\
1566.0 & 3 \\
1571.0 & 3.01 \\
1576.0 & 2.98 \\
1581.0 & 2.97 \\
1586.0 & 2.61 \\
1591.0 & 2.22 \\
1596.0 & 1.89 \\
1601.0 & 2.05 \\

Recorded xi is 1.11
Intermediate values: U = 3.22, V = 2.88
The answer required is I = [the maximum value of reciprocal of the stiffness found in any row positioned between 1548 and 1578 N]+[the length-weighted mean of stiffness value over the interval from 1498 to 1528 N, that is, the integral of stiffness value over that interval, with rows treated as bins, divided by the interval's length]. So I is 3.37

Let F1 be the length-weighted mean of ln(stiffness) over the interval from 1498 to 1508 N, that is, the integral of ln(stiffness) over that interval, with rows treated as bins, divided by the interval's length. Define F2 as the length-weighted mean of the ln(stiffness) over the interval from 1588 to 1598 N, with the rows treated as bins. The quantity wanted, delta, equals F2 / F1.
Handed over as 0.70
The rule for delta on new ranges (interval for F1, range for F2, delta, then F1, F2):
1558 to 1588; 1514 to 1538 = 1.07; 1.08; 1.15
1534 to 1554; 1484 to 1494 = 0.91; 1.17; 1.06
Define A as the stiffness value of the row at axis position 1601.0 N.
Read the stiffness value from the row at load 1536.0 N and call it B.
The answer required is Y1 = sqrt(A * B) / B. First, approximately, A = 2.05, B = 3.22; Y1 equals 0.80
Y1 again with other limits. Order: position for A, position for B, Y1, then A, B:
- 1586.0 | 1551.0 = 0.91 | 2.61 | 3.16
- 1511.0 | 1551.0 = 0.99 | 3.1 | 3.16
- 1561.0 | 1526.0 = 0.98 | 3.05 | 3.16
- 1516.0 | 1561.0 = 1.01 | 3.1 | 3.05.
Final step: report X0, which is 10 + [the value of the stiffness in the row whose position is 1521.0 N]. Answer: 13.16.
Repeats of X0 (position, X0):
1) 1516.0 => 13.10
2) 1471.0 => 12.90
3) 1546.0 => 13.30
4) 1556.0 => 13.15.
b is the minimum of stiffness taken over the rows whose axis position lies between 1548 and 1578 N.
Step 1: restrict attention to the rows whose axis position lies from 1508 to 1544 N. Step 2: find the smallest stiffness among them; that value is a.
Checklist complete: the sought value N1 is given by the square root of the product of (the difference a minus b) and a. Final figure 0.6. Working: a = 3.1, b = 2.98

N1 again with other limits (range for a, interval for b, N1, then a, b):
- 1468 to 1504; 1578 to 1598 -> 1.6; 2.84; 1.89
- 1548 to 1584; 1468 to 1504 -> 0.6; 2.97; 2.84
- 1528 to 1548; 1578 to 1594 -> 1.7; 3.16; 2.22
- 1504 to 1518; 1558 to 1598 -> 1.7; 2.9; 1.89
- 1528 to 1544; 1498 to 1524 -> 1.0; 3.16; 2.84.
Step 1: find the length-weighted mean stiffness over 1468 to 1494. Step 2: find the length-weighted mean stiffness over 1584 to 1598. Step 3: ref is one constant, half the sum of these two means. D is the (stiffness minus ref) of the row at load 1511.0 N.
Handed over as 0.51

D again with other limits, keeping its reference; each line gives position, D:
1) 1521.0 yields 0.57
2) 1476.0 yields 0.45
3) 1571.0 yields 0.42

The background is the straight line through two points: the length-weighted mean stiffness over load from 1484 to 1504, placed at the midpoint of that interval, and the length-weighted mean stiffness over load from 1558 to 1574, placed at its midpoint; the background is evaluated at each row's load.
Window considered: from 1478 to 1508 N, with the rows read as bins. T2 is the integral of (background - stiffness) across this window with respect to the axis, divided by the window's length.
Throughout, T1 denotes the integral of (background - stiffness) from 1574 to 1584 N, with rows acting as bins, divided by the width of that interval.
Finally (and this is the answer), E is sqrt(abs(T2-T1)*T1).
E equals 0.10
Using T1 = 0.09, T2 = -0.02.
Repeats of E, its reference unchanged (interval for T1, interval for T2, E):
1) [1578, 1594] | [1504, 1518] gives 0.53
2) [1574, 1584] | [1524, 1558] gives 0.17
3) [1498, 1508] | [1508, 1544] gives 0.09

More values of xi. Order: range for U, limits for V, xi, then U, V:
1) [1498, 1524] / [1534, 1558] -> 1.00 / 3.02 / 3.22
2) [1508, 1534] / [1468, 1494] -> 1.07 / 3.13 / 2.94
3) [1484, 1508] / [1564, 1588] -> 1.00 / 2.88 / 2.92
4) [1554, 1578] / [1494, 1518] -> 1.02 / 3.04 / 2.96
